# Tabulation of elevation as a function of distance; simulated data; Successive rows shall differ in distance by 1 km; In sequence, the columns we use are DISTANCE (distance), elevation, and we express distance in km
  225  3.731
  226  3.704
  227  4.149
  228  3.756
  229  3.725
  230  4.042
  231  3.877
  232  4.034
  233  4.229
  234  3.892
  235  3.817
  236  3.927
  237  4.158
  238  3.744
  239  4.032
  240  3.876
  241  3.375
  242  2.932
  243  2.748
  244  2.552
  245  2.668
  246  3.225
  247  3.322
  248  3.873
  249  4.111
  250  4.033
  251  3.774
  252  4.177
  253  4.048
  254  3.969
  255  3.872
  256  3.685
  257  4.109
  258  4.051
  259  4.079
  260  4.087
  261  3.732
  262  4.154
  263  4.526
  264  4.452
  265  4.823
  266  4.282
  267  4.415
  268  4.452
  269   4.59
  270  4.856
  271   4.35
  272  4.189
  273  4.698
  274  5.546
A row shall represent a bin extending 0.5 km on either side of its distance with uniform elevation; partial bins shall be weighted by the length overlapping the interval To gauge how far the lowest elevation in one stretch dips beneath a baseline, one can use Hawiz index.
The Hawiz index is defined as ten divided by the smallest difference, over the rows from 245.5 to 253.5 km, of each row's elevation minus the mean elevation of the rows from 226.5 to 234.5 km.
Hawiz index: -14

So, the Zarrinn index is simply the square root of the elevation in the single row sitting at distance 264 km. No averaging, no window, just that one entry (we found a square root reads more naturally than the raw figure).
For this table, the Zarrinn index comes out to 2.11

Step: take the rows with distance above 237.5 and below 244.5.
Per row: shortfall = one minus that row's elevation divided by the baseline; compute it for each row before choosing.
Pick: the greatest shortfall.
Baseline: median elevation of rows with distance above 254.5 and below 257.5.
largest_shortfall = 0.34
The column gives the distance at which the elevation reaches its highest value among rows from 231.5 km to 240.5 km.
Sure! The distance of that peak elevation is 233 km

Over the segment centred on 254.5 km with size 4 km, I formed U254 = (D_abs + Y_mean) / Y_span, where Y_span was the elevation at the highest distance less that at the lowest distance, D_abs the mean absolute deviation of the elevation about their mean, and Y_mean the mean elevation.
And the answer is -11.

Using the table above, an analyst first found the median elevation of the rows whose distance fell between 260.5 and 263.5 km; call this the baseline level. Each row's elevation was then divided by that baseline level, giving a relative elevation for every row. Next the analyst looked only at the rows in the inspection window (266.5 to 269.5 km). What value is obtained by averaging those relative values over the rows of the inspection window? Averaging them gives 1.08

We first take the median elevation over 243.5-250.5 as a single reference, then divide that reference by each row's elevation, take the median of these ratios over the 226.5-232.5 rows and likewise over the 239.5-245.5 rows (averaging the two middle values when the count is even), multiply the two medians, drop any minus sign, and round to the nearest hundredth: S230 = 0.98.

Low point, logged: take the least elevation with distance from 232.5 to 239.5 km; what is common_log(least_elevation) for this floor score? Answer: 0.573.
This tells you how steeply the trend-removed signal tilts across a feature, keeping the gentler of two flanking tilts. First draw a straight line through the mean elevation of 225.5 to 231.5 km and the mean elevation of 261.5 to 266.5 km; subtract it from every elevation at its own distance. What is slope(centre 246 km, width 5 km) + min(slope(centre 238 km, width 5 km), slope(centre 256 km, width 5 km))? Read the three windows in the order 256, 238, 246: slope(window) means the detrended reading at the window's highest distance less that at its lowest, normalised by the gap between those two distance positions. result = 0.29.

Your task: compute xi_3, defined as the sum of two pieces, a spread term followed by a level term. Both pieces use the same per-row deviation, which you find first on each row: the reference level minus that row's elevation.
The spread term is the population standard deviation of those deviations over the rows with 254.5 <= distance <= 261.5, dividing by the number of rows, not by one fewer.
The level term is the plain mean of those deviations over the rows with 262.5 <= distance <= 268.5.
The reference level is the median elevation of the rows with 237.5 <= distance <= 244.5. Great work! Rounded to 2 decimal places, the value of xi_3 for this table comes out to -0.95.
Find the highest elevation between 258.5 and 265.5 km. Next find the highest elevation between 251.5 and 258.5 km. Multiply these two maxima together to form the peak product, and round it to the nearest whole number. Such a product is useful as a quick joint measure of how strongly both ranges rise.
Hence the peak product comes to 20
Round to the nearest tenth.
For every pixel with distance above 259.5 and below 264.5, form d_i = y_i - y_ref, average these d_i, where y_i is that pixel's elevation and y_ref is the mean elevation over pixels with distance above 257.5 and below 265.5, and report 0.0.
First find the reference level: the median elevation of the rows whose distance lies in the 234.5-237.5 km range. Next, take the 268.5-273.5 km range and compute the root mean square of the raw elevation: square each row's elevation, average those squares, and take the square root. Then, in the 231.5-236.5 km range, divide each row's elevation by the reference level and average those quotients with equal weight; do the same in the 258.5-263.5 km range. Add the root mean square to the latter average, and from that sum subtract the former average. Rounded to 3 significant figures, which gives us 4.58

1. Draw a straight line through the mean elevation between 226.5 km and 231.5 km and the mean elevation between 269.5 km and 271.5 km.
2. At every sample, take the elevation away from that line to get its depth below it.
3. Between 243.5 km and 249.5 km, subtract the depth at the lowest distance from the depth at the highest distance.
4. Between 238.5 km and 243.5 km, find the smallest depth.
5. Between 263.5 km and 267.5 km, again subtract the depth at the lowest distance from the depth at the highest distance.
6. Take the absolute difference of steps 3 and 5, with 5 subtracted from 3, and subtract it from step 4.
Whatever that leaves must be -1.52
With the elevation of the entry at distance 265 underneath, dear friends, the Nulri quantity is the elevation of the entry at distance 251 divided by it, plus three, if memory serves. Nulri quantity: 3.78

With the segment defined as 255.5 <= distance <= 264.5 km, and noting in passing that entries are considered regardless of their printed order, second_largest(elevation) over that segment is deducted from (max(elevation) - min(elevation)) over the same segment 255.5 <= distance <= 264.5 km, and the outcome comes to -3.61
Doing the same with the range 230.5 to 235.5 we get -3.62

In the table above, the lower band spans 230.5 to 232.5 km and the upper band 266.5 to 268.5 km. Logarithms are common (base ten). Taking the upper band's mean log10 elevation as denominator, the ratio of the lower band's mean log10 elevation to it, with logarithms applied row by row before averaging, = 0.92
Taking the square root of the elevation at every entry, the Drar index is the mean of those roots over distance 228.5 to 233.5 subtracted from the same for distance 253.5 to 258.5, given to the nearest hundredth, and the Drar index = -0.01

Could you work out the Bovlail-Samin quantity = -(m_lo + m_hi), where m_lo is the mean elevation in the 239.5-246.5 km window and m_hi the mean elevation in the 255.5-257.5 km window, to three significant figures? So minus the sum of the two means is -6.95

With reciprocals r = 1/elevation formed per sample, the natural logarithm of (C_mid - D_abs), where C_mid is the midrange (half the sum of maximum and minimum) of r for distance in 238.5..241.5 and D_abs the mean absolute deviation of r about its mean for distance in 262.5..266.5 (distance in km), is -1.33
